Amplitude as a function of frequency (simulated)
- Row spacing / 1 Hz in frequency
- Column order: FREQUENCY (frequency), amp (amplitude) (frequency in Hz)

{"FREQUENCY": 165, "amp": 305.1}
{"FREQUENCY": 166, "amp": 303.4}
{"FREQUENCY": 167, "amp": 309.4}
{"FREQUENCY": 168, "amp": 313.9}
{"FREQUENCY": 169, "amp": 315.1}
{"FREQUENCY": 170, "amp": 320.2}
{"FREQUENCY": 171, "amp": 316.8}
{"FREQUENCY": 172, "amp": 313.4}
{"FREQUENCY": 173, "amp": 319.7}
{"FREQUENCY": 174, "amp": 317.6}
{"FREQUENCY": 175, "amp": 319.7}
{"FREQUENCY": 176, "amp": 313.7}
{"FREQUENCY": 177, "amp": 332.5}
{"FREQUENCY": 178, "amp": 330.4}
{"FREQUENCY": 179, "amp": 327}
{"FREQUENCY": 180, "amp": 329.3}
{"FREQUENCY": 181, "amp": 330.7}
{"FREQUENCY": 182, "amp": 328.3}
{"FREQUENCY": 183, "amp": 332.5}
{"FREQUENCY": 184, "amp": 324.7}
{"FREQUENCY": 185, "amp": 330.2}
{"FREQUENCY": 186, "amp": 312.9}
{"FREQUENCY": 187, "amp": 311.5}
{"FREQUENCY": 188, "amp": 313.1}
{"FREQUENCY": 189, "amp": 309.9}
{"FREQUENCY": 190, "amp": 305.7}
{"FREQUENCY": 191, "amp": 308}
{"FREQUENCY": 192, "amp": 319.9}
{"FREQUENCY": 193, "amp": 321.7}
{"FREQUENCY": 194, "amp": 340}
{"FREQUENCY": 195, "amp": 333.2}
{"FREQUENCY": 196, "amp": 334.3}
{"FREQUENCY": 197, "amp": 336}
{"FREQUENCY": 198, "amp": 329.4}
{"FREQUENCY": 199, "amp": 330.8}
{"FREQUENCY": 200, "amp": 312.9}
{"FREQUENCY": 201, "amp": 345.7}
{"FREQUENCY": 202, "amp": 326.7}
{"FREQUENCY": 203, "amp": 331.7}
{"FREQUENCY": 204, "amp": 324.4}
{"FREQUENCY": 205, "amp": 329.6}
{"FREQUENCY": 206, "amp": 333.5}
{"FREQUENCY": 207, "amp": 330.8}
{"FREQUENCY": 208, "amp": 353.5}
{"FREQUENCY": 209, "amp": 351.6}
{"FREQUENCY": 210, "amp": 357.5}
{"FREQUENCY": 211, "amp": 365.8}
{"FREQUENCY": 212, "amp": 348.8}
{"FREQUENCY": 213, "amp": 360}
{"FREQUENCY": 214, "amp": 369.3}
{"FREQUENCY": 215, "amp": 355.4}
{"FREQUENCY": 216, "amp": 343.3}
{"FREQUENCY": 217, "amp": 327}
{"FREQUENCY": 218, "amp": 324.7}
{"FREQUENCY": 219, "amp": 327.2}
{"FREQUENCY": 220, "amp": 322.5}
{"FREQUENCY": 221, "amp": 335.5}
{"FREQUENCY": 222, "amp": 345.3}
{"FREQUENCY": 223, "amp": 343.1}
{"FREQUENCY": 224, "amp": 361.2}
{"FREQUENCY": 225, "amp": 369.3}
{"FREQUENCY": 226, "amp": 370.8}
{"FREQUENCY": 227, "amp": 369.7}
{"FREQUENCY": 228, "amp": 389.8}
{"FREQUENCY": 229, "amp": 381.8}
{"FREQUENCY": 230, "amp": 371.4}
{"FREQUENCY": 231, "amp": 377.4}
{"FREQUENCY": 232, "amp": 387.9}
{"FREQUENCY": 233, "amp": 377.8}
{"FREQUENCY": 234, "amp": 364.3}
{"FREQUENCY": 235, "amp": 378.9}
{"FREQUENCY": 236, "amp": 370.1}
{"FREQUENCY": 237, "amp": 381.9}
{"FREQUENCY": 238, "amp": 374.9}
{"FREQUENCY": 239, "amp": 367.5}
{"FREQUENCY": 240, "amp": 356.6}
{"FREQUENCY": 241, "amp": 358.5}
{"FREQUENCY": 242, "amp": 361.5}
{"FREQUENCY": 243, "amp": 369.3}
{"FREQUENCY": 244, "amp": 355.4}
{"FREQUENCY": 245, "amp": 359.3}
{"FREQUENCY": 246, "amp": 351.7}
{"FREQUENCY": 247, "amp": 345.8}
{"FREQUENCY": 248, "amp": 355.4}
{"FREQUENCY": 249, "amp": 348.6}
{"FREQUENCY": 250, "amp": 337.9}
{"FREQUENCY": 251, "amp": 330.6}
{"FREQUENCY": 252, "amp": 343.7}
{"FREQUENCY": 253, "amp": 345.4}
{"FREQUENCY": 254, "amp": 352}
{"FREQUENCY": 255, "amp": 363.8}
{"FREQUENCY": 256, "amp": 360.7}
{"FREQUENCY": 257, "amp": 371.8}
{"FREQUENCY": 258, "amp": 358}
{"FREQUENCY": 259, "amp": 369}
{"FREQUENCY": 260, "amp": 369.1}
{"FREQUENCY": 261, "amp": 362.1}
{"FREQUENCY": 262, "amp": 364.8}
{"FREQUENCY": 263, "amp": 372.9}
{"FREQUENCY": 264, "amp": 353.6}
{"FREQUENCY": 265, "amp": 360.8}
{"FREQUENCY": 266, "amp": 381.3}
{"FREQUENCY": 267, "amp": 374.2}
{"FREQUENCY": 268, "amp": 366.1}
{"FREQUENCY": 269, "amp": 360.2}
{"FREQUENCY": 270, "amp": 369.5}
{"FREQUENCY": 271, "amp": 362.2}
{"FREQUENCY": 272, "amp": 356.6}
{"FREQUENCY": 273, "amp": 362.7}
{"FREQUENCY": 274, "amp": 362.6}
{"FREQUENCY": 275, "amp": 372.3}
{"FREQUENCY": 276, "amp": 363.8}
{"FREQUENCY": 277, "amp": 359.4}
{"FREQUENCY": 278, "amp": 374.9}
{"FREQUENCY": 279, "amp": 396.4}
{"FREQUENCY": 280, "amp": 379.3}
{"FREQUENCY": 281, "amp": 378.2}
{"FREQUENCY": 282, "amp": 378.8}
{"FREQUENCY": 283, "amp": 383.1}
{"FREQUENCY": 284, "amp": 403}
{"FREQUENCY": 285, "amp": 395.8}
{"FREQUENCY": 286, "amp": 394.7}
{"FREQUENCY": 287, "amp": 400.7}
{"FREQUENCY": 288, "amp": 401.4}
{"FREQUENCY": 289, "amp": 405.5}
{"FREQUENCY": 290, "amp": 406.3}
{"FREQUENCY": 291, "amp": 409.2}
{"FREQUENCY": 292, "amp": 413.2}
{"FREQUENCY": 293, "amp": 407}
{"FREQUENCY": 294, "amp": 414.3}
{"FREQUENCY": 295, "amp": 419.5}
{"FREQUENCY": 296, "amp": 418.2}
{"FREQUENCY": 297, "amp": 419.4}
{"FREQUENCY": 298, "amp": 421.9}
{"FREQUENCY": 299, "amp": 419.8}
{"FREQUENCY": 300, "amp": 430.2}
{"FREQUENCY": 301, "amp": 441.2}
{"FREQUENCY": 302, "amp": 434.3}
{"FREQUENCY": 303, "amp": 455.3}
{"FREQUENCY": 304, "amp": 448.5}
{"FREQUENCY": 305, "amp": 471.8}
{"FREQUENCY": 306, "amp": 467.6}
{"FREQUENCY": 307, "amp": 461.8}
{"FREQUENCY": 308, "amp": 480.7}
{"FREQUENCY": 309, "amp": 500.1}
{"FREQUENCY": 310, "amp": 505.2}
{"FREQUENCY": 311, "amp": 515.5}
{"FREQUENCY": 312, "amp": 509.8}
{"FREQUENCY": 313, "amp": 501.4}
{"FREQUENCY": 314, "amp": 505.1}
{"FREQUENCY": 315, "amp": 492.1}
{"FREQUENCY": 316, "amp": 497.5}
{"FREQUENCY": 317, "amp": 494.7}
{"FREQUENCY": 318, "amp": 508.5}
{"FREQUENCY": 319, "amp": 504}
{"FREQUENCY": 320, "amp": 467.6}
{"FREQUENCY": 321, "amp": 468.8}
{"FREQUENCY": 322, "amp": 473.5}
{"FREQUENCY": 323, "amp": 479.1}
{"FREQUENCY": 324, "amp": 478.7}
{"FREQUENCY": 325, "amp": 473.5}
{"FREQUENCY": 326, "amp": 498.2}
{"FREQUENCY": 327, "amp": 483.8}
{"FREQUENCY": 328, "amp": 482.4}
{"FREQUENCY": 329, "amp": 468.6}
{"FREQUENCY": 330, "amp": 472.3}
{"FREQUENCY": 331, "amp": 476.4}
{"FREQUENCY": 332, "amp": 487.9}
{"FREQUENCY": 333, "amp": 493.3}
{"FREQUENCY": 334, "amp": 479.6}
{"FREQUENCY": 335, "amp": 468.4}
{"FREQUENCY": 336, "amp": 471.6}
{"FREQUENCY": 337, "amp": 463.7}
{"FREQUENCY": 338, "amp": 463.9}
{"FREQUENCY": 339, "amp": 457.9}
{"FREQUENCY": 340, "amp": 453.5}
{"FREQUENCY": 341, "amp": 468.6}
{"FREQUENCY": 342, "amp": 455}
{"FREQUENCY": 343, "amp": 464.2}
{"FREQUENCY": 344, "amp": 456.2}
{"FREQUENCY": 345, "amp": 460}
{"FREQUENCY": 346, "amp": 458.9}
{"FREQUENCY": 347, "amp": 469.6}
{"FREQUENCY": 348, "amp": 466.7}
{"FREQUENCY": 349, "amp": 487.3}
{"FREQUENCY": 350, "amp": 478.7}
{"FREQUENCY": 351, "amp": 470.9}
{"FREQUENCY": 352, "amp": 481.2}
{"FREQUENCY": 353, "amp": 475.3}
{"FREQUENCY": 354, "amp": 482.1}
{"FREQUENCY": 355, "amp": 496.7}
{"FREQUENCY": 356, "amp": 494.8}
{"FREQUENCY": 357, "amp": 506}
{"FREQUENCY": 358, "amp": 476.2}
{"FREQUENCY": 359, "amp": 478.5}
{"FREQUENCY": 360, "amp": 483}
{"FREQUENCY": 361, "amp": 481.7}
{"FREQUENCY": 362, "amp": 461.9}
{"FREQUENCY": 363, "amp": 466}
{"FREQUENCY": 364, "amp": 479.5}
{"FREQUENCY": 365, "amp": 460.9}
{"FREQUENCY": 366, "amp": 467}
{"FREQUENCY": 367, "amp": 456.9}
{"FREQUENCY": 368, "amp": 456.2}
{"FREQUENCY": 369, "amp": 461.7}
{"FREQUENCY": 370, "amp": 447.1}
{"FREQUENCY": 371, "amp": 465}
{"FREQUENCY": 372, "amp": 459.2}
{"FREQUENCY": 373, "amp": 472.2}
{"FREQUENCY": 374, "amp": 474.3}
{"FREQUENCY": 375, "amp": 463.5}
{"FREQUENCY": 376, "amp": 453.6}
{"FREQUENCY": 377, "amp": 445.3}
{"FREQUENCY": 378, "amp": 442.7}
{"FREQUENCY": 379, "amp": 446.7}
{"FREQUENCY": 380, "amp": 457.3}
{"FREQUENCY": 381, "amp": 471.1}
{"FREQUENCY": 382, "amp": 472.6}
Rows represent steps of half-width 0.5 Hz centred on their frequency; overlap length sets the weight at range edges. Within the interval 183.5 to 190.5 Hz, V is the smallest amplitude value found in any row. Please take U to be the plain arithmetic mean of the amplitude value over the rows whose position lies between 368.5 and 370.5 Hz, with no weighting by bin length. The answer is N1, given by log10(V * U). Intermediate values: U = 454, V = 305.7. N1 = 5.14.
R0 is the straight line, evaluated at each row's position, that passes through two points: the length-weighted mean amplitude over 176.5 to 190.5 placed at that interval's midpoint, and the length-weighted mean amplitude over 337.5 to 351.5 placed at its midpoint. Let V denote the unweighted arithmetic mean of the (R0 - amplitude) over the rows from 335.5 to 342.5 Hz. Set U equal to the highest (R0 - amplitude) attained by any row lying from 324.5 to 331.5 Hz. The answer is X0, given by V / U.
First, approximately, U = -17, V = -2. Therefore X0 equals 0.1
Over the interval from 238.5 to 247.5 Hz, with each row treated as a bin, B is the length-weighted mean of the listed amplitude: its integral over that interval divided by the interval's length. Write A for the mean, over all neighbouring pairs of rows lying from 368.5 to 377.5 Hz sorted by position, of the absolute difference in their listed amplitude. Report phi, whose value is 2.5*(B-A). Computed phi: 870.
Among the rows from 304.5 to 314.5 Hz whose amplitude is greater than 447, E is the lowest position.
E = 305 Hz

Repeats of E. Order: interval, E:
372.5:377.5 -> 373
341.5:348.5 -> 342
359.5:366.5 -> 360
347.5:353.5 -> 348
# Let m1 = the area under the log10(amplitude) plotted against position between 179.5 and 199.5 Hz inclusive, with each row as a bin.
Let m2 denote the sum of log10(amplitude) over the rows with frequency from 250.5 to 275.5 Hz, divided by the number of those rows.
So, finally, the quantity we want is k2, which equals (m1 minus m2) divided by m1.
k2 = 0.949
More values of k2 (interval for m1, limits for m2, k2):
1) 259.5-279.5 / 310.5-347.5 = 0.948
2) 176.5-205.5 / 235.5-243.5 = 0.965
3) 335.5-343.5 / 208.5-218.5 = 0.881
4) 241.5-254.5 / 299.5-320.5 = 0.919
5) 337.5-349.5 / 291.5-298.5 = 0.918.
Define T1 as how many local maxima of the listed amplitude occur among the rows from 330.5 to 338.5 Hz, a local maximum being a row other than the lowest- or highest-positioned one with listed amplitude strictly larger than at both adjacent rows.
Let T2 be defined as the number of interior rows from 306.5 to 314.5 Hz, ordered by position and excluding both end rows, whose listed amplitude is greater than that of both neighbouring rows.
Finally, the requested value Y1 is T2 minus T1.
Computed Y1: -1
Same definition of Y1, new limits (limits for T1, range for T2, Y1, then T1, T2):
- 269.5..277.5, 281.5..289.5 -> -1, 2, 1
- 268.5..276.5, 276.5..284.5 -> -2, 3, 1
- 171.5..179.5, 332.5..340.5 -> -1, 3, 2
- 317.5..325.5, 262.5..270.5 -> 0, 1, 1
